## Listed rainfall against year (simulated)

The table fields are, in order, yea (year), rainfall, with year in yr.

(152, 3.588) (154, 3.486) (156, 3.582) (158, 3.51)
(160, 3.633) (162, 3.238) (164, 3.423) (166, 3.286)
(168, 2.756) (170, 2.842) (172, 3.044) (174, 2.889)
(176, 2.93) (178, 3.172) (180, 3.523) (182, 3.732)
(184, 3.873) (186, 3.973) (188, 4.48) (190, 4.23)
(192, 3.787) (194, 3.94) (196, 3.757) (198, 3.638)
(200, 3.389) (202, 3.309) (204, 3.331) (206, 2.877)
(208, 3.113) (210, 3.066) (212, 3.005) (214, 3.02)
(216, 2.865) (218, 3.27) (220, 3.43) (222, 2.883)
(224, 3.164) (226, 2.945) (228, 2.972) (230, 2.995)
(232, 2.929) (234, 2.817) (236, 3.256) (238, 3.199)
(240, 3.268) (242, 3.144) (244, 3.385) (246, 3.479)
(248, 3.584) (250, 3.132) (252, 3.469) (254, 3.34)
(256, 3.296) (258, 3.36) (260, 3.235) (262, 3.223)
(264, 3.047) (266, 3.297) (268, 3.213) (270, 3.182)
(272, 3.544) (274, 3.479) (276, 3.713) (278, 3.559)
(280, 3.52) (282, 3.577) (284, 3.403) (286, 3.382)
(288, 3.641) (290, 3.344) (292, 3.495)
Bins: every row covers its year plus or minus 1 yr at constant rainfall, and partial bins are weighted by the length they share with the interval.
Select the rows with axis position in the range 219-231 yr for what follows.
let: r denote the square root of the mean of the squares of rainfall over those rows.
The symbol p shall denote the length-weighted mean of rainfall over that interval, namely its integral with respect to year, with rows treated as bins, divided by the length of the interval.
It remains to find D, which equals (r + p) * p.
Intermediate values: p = 3.1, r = 3.1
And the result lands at 19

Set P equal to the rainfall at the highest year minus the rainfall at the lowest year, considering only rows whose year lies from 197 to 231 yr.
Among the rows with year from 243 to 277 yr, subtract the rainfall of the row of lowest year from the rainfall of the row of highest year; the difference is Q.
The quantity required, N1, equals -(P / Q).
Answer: 2.0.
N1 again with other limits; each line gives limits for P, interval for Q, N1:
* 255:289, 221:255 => -0.8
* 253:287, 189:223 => 0.0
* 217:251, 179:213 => -0.3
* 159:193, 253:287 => -3.7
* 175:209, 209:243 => -2.3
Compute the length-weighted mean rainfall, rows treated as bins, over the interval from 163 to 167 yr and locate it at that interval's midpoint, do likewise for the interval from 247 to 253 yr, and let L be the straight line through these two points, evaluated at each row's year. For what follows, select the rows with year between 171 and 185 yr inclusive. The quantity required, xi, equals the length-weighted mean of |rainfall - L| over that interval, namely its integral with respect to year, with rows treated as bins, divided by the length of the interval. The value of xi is 0.35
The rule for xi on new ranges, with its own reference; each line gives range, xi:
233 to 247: 0.19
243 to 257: 0.11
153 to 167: 0.15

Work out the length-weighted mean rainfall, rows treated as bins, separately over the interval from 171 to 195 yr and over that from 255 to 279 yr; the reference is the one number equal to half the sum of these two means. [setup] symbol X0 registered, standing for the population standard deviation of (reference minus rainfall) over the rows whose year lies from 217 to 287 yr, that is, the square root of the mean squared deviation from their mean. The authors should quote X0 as 0.219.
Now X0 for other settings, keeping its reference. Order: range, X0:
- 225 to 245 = 0.175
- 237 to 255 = 0.151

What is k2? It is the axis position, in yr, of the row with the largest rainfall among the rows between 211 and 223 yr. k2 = 220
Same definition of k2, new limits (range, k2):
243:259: 248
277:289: 288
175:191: 188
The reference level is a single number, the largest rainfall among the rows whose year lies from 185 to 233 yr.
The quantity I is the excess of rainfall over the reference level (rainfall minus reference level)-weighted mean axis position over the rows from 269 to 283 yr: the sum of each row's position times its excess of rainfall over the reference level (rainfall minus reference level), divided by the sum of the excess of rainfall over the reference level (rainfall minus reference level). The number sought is 275.6 yr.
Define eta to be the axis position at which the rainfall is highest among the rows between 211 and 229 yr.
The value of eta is 220 yr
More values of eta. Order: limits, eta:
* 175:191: 188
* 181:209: 188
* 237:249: 248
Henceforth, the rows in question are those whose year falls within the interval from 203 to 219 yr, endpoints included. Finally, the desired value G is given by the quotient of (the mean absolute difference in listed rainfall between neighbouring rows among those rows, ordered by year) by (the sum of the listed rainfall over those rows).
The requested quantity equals 0.0080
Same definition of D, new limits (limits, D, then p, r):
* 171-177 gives 17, 3.0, 3.0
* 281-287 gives 24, 3.5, 3.5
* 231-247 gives 20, 3.2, 3.2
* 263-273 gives 21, 3.3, 3.3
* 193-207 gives 24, 3.5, 3.5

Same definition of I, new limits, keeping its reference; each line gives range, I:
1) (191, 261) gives 226.8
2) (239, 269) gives 254.3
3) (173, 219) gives 198.1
